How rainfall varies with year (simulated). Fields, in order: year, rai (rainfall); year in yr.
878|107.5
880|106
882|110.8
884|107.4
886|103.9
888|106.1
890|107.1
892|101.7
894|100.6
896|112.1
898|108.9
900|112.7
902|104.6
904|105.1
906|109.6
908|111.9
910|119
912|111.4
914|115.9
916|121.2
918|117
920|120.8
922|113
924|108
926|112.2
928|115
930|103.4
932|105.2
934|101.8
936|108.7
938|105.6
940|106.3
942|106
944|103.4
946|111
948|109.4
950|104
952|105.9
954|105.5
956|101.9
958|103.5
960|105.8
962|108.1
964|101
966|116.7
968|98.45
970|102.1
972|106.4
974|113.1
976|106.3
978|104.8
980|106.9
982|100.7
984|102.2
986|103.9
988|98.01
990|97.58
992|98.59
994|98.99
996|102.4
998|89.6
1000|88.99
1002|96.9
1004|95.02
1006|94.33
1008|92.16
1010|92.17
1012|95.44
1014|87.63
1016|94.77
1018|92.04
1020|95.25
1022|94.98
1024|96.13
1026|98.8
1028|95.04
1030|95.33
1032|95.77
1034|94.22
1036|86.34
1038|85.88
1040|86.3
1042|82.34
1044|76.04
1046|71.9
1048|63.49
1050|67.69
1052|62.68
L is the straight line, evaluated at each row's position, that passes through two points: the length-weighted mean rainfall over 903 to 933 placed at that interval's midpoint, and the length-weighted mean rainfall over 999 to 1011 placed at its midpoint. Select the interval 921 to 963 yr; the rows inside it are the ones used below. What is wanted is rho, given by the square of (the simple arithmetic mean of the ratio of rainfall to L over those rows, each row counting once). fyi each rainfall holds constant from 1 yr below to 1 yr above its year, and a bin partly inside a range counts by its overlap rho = 0.99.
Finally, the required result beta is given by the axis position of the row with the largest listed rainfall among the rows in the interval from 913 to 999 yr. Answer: 916 yr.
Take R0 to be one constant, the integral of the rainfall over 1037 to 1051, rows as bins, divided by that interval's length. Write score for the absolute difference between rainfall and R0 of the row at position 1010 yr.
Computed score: 16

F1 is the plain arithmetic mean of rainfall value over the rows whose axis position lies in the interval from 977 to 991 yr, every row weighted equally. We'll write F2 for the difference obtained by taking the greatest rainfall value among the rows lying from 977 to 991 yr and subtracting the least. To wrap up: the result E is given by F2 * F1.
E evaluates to 951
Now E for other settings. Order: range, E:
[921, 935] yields 1431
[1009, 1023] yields 728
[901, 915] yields 1599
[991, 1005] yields 1284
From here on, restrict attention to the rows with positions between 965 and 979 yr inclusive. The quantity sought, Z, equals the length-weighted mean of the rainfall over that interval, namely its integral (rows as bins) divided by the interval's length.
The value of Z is 107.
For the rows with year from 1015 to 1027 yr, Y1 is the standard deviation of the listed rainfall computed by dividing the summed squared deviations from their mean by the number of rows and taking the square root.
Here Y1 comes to 2.0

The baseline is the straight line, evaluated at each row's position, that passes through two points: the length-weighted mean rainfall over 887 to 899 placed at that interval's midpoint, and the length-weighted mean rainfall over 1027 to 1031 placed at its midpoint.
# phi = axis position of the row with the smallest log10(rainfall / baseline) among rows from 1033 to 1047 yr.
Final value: 1046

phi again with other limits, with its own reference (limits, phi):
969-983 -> 982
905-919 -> 906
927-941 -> 934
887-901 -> 894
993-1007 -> 1000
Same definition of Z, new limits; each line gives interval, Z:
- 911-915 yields 114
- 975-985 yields 104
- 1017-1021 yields 94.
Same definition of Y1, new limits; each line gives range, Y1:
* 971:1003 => 6.1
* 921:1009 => 6.2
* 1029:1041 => 4.5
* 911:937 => 6.0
